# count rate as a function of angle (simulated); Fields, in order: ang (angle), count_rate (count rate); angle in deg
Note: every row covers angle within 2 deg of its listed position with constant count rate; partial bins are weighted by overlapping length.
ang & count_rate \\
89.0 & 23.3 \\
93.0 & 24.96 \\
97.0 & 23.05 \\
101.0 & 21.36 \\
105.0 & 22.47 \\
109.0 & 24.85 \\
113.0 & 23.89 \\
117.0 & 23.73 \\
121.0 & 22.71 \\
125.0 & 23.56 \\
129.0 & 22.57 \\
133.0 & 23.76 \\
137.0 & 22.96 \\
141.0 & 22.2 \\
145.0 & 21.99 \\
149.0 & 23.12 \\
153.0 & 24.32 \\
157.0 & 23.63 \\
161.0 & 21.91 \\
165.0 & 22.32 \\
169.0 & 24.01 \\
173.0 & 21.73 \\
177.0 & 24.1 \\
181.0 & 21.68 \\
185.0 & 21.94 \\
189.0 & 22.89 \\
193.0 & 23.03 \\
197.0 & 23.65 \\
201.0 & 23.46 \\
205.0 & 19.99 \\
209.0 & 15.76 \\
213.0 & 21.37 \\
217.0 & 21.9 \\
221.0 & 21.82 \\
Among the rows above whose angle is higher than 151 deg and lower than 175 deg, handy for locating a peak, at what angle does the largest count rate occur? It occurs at 153.0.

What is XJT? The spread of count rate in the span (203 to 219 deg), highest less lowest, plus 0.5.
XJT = 6.6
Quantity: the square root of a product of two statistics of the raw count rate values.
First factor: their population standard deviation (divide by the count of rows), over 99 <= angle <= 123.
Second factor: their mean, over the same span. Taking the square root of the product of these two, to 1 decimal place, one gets 5.1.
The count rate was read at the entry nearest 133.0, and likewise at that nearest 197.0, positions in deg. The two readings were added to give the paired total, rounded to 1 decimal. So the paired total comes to 47.4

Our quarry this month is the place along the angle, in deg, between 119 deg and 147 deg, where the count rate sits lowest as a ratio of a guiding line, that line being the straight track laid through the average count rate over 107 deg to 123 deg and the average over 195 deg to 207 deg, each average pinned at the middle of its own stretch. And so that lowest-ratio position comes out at 145.0 deg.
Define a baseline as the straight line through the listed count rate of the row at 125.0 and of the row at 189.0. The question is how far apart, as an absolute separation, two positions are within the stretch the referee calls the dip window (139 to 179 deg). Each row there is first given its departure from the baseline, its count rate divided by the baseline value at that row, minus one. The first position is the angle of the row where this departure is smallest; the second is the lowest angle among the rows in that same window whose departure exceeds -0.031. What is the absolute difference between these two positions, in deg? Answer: 4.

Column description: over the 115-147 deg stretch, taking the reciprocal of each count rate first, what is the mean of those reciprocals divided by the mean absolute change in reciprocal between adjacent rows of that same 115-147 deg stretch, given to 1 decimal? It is 27.9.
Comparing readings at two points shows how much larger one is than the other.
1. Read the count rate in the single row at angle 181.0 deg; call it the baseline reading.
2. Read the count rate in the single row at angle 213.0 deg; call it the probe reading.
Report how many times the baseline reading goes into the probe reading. 0.99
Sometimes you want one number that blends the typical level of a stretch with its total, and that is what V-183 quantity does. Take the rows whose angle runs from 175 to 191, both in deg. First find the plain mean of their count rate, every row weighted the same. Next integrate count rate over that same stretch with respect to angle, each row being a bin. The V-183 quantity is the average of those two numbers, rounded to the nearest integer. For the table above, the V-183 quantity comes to 193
